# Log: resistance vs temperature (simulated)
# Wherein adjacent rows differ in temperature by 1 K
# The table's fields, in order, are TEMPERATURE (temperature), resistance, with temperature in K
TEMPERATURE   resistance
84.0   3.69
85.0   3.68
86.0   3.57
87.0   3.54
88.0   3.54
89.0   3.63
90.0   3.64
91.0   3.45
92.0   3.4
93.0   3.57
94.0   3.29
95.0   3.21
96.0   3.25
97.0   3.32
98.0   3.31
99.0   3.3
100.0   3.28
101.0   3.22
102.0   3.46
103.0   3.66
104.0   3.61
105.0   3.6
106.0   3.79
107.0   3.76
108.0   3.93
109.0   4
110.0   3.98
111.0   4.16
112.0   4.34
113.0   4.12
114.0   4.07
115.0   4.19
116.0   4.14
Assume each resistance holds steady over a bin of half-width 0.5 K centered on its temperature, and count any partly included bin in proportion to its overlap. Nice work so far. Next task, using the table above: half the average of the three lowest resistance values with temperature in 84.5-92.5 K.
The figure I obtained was 1.73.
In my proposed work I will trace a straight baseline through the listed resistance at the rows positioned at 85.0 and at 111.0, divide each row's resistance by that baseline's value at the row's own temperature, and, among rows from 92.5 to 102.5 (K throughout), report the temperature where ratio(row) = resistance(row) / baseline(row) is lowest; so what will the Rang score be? 101.0 K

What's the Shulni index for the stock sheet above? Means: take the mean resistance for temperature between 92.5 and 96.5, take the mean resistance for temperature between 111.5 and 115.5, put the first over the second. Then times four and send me 3.19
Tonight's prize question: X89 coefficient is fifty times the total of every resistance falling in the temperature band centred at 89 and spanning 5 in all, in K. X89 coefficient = 890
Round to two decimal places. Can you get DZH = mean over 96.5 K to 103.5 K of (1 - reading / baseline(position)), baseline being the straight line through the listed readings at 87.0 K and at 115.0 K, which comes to 0.12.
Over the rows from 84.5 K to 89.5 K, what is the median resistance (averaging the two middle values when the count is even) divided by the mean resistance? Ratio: 0.99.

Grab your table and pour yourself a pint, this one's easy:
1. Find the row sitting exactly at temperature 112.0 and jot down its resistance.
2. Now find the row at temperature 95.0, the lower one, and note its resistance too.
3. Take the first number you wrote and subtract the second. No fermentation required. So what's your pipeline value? 1.1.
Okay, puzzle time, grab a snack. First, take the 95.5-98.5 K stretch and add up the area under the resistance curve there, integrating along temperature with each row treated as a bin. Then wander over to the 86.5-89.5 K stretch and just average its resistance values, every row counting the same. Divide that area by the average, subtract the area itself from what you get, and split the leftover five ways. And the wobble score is -1.42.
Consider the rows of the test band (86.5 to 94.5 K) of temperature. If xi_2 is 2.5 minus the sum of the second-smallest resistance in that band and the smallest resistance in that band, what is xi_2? -4.19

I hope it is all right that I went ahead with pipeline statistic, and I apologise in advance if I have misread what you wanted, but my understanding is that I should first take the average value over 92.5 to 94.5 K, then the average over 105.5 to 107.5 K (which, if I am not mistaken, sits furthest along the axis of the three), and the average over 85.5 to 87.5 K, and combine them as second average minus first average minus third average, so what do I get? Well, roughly -3.2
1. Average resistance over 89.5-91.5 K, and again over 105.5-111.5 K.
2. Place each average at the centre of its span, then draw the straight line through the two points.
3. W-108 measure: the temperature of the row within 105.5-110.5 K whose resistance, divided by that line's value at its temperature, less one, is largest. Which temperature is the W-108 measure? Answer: 109.0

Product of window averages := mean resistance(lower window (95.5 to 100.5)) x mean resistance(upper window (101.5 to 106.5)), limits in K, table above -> 11.9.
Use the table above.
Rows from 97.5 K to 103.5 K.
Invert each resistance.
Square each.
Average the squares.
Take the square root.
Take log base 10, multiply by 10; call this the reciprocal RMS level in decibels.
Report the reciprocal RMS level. -5.27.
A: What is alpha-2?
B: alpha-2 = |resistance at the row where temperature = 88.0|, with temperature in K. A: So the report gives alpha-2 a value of 3.5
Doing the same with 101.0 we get 3.2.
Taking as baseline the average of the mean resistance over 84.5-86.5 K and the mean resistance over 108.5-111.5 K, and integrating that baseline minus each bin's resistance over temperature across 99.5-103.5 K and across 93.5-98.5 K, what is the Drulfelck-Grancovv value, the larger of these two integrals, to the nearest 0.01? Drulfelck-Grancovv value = 2.80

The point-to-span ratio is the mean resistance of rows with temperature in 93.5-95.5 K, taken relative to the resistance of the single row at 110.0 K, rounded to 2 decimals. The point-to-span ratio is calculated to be 0.82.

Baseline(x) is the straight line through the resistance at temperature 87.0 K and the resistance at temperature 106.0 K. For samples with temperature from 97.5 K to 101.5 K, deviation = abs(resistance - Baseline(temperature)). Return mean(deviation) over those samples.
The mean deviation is 0.43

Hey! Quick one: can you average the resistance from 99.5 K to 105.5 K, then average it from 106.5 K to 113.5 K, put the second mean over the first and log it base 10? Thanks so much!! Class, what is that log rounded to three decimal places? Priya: 0.066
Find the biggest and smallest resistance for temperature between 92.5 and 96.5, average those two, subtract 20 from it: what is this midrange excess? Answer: -16.6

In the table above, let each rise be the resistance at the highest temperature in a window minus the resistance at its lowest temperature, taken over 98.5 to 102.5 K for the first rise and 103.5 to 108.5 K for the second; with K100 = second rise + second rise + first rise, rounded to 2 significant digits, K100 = 0.80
